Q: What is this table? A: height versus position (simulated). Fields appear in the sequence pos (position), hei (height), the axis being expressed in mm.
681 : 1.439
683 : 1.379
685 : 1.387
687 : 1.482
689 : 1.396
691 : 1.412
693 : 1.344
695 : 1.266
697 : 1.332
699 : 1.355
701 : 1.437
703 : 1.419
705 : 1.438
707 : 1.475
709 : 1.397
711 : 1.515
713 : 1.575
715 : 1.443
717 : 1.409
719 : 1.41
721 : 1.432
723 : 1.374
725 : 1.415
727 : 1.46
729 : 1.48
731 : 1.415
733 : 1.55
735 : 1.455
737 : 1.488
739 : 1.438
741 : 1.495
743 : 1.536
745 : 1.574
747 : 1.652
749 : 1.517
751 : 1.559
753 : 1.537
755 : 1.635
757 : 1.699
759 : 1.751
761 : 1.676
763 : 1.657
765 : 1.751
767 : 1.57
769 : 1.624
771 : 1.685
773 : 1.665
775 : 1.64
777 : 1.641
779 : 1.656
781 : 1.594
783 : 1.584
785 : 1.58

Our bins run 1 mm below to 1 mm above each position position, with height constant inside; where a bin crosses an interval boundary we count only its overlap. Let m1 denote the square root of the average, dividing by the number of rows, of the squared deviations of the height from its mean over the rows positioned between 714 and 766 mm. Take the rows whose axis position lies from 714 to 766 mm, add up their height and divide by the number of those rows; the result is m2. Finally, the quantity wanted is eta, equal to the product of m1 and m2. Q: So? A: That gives 0.168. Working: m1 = 0.1100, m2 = 1.53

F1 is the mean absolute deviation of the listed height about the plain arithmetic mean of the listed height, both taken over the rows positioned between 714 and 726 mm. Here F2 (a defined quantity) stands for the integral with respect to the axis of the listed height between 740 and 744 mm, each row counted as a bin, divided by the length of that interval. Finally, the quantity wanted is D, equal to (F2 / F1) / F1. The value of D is 5798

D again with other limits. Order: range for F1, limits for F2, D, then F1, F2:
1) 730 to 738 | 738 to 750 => 870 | 0.042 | 1.54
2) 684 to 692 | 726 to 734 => 1500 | 0.031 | 1.48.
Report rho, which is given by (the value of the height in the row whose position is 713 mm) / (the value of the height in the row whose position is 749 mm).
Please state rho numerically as 1.04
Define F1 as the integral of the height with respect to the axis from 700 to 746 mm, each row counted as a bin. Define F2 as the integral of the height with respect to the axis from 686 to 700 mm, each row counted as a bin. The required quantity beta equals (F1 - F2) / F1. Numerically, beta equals 0.7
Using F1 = 67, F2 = 19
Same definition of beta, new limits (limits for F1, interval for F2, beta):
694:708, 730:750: -0.6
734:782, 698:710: 0.8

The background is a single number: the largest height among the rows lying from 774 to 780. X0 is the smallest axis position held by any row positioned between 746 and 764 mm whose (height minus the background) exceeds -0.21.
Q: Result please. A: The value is 747 mm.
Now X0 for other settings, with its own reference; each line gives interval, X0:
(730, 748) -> 733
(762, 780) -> 763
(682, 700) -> 687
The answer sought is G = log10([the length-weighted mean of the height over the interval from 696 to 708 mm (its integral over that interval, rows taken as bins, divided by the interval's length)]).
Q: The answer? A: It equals 0.15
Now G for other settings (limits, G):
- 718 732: 0.15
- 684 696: 0.14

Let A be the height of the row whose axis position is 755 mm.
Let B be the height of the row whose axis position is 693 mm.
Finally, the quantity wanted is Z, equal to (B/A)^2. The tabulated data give 0.68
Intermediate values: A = 1.635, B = 1.344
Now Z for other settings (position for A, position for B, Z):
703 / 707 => 1.08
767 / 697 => 0.72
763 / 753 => 0.86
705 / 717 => 0.96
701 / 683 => 0.92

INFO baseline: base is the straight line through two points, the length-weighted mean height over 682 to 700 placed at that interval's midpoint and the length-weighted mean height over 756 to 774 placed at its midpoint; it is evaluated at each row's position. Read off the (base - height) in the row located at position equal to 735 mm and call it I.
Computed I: 0.098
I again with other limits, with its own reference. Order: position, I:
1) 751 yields 0.059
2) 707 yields -0.037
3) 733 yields -0.006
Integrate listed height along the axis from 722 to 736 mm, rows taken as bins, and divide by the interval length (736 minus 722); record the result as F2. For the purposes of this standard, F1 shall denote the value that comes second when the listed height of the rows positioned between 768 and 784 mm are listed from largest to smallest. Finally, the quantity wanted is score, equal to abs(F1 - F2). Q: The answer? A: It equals 0.22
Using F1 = 1.665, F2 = 1.45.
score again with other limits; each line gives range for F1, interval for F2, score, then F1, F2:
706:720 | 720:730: 0.08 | 1.515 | 1.43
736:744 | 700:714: 0.03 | 1.495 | 1.47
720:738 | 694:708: 0.10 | 1.488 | 1.39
